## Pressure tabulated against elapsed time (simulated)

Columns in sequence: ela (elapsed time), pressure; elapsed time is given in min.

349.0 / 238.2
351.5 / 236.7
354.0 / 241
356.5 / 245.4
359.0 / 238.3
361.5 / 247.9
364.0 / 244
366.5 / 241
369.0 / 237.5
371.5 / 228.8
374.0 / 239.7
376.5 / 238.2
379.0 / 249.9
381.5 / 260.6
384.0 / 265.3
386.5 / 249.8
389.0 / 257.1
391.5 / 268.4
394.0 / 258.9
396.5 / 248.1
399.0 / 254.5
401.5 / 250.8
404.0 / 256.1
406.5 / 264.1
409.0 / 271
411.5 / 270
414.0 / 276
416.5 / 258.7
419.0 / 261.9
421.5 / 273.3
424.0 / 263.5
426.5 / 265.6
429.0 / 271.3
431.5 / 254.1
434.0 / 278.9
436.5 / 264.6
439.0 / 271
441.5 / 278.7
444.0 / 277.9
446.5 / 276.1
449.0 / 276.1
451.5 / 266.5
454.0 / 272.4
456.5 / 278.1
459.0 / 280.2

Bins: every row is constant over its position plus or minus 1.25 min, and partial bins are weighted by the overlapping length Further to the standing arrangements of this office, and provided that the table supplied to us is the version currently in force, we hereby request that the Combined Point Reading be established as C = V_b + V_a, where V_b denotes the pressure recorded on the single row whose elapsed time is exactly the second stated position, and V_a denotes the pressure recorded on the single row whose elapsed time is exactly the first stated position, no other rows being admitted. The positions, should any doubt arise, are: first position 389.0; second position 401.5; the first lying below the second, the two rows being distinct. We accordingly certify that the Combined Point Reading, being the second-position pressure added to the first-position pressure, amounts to 508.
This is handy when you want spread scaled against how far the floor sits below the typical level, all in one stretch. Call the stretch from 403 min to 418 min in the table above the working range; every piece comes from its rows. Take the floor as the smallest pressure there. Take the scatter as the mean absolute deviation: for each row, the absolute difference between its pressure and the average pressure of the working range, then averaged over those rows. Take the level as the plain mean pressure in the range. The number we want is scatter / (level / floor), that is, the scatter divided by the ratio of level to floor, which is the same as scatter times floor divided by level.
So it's 6.1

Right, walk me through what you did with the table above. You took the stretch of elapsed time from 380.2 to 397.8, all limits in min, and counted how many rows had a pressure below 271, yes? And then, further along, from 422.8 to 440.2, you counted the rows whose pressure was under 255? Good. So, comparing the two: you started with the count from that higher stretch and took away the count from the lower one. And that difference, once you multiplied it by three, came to -18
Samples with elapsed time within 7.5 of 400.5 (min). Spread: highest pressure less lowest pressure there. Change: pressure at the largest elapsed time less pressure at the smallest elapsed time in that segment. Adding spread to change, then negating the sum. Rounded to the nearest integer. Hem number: -21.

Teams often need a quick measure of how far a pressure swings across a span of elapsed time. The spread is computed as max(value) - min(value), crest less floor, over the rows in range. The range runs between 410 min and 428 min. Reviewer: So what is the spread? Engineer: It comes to 17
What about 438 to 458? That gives 12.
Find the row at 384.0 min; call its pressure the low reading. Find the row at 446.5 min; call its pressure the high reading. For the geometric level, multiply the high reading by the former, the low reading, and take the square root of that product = 271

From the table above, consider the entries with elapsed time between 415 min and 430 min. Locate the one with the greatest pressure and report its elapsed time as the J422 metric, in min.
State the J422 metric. 421.5 min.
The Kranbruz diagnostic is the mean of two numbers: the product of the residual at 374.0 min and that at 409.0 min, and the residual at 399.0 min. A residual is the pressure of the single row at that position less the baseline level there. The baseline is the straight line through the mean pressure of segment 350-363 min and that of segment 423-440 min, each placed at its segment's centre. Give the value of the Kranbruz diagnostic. -47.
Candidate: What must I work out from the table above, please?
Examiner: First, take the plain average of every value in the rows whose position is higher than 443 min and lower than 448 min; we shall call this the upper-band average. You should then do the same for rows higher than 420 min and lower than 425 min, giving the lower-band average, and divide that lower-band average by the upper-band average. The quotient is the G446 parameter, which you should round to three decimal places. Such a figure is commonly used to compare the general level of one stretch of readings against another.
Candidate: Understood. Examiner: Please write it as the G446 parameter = 0.969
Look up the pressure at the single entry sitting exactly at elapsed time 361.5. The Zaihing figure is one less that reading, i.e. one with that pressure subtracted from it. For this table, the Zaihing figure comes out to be -247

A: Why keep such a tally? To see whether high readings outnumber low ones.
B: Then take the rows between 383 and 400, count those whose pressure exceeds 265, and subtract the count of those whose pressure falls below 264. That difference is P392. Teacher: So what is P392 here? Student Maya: -3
